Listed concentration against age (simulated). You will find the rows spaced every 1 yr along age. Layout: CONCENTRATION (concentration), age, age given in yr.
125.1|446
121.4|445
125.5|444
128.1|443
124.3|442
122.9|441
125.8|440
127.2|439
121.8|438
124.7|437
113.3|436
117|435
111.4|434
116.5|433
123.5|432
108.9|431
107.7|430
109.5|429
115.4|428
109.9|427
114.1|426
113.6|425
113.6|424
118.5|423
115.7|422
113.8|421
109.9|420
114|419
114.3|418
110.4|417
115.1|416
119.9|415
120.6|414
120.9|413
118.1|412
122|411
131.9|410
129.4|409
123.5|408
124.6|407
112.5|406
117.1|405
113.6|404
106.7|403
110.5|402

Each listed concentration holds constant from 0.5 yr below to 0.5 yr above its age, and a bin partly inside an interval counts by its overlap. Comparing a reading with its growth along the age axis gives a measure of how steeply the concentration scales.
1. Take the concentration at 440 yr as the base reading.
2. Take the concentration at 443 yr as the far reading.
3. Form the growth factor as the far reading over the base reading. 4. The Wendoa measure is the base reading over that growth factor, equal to 124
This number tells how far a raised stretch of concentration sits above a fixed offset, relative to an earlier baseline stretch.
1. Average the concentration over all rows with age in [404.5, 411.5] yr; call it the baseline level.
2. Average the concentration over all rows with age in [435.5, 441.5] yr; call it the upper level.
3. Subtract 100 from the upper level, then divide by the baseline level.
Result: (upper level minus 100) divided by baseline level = 0.18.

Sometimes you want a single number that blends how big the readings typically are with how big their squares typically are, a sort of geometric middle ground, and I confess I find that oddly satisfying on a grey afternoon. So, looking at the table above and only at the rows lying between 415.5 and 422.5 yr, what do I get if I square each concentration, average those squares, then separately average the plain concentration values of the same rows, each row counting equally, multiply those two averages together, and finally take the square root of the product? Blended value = 1206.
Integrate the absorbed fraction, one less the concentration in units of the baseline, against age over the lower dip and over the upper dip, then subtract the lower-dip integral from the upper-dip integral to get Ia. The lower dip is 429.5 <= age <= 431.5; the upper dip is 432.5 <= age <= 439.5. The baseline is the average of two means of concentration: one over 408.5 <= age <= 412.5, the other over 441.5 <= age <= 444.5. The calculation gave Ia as 0.10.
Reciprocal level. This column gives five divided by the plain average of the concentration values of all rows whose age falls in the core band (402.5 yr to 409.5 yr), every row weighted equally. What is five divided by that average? 0.0423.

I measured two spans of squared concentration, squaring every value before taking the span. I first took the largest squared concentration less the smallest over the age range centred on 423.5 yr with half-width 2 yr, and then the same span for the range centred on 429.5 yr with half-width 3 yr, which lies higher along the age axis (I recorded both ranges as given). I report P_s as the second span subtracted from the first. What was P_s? -2516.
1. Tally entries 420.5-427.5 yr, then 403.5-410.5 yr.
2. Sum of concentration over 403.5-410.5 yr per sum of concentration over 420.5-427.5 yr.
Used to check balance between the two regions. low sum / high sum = 1.07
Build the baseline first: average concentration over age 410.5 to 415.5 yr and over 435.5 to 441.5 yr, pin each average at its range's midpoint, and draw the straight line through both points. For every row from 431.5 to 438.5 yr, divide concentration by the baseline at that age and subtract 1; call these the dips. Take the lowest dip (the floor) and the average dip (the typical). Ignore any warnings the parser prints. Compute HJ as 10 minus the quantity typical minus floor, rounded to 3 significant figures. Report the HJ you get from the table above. 9.94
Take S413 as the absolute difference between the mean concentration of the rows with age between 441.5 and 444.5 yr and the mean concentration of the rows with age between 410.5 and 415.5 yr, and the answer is 5.7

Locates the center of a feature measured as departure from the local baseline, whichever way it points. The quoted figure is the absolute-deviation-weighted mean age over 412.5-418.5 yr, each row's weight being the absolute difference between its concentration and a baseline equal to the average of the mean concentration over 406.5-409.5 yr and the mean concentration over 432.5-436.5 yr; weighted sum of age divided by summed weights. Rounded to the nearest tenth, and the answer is 416.8 yr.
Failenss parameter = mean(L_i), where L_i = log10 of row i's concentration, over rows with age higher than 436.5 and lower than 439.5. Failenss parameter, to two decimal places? 2.10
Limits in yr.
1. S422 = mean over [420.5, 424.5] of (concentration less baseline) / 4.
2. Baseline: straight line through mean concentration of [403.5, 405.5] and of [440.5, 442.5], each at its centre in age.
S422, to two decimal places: -0.99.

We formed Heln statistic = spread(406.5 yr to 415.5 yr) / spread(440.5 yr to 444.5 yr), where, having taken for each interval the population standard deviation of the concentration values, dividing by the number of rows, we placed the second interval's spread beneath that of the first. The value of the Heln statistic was 2.2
